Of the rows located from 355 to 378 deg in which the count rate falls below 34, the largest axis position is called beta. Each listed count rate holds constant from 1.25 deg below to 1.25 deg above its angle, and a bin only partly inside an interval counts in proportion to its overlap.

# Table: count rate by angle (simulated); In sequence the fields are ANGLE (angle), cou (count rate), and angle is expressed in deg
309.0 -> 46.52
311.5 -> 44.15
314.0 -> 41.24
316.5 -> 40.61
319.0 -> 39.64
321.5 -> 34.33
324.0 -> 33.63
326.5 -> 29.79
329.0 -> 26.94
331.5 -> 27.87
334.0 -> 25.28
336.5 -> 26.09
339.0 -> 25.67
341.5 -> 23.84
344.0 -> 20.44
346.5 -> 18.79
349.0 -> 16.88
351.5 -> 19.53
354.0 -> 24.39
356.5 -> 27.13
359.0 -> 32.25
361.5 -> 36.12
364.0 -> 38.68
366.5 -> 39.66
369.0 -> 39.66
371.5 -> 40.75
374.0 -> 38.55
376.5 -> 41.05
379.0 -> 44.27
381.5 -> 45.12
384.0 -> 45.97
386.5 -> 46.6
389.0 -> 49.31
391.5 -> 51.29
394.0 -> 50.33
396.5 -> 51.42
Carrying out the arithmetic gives 359.0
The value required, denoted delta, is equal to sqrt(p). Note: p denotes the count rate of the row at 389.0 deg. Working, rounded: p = 49.31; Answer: 7.0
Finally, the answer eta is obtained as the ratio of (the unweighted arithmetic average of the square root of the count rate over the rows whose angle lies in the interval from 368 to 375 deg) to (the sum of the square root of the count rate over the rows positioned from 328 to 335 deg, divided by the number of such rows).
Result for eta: 1.2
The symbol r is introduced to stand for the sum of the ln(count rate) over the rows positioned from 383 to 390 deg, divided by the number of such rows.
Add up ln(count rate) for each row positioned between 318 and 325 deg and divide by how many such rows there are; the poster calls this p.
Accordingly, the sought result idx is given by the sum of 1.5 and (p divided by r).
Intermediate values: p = 3.6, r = 3.9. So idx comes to 2.4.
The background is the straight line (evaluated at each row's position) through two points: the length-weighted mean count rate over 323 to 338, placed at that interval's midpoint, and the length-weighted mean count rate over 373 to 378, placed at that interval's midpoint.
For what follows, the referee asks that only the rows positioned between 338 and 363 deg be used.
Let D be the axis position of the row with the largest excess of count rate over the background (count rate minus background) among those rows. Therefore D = 361.5 deg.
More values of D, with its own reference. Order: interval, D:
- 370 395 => 391.5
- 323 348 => 324.0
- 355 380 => 379.0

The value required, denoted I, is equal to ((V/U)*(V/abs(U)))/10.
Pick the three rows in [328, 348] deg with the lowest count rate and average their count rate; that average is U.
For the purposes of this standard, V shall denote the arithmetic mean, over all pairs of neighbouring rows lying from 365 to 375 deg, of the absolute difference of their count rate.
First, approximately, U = 21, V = 1.1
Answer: 0.0003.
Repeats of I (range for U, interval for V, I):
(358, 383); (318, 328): 0.0008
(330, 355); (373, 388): 0.0008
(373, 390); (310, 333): 0.0003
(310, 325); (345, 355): 0.0008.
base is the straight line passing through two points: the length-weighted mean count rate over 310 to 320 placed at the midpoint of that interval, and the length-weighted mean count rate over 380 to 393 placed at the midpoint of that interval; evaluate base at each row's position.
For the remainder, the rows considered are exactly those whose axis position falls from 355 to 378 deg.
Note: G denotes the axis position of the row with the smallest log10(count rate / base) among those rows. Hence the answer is 356.5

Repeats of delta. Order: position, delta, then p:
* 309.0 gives 6.8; 46.52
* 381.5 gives 6.7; 45.12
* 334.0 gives 5.0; 25.28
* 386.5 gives 6.8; 46.6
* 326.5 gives 5.5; 29.79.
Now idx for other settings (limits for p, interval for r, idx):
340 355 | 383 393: 2.3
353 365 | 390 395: 2.4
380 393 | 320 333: 2.6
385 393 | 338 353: 2.8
